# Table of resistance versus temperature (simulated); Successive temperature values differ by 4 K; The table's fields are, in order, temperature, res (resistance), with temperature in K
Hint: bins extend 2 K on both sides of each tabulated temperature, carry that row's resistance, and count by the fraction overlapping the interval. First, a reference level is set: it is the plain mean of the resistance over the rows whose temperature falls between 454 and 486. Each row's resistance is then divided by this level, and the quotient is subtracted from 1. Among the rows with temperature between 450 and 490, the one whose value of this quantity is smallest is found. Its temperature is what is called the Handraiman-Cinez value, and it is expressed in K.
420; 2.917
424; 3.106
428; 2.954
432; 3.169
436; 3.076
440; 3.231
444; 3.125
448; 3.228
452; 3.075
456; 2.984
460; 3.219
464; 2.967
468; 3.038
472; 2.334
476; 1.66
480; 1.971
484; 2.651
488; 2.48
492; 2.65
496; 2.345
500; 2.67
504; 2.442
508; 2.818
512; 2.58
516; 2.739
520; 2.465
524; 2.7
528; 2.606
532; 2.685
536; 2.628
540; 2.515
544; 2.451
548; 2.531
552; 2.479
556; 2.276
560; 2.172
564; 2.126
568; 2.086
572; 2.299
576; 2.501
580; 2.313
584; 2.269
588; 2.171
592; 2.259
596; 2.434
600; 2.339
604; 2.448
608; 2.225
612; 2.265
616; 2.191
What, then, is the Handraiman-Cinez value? 460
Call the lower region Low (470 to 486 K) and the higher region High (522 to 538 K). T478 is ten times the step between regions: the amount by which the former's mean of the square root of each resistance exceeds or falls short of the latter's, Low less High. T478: -1.7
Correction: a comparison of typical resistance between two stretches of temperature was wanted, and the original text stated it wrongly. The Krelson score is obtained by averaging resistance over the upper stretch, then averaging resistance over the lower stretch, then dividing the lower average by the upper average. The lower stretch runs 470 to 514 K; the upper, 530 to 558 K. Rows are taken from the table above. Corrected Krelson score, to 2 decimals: 0.96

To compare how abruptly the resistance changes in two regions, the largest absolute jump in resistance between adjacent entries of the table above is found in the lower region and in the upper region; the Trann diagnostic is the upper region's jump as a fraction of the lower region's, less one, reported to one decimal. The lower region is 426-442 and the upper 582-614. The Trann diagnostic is 0.0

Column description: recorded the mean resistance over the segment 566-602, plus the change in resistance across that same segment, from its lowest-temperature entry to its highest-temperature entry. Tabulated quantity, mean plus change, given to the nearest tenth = 2.5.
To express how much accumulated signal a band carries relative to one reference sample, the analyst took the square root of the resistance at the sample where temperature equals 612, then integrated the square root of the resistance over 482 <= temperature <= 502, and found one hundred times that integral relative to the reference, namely 2125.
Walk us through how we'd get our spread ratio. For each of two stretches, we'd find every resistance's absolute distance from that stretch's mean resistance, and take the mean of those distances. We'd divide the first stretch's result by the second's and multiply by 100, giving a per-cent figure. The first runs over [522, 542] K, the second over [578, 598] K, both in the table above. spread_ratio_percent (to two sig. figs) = 79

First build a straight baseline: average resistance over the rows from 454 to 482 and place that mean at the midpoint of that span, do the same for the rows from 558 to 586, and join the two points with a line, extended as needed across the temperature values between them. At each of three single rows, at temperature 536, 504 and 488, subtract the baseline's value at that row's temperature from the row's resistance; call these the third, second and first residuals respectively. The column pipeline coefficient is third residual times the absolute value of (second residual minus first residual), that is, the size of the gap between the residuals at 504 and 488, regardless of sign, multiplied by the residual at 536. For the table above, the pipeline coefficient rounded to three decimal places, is 0.004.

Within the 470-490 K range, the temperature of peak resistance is 484 K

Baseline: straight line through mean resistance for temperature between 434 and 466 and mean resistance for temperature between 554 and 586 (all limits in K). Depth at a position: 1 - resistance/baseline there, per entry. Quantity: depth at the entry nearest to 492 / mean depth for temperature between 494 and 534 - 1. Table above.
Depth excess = 2.3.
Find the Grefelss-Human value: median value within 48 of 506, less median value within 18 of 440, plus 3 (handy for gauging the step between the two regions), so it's 2.49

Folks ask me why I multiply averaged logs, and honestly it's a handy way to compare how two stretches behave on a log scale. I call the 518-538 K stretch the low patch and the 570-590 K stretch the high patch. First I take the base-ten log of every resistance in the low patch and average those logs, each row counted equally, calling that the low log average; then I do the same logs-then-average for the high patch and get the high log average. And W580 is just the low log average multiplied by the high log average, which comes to 0.152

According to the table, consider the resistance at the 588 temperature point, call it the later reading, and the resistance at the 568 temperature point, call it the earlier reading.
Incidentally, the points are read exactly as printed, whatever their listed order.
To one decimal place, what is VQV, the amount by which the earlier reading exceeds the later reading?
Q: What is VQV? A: -0.1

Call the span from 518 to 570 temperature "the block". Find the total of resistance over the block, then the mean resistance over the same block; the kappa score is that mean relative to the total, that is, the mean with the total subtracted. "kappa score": -29.3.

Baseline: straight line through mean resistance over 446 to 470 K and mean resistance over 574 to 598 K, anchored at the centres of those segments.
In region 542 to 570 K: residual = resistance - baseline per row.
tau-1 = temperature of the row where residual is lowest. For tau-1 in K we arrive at 568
